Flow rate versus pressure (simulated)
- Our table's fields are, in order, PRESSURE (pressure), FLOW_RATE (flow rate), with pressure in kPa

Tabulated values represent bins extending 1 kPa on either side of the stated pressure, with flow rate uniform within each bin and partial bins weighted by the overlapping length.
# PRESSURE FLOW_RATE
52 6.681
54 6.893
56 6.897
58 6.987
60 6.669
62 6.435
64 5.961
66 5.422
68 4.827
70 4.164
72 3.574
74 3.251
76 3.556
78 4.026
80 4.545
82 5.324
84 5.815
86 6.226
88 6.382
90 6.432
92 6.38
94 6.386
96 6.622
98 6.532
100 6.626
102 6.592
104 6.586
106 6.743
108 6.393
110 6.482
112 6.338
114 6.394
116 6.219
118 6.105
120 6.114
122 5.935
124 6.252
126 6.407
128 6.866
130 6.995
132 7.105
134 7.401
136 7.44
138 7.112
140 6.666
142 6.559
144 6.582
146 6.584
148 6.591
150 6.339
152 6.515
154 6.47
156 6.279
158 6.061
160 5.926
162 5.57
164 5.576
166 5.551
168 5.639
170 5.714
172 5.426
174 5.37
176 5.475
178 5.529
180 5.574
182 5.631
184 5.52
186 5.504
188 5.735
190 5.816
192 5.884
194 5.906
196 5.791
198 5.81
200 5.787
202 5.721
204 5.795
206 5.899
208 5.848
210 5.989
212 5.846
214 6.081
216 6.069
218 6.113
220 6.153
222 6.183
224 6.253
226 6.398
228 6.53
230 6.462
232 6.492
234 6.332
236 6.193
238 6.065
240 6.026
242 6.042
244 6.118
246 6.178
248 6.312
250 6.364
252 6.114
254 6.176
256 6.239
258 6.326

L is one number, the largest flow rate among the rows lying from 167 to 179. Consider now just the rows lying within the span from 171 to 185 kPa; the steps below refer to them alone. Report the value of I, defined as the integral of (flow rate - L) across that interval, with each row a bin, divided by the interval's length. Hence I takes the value -0.21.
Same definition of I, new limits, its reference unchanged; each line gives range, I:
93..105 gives 0.84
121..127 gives 0.48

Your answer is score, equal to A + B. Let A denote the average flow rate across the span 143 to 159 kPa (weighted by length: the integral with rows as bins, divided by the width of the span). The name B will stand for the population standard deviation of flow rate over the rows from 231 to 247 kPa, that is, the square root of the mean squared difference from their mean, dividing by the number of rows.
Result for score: 6.6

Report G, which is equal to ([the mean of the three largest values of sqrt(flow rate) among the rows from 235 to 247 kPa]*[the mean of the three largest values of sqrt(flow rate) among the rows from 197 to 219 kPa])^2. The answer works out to 38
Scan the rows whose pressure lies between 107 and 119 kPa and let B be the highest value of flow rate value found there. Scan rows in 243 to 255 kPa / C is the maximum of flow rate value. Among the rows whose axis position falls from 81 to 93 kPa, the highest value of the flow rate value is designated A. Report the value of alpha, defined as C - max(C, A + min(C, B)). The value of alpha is -6.4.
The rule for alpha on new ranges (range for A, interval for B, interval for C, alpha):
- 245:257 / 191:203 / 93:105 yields -5.6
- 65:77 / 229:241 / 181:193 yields -5.4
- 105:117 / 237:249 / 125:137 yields -5.6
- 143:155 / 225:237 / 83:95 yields -6.6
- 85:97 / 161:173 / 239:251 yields -6.0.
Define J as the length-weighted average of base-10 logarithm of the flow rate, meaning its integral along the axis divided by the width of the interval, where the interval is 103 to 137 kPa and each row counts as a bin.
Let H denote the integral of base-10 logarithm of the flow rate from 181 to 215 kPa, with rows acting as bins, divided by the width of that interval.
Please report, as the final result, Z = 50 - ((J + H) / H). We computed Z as 47.9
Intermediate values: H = 0.76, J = 0.82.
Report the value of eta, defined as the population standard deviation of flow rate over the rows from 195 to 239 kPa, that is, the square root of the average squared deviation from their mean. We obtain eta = 0.25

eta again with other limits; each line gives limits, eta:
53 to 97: 1.19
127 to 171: 0.58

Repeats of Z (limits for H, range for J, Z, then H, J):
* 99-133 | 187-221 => 48.0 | 0.81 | 0.77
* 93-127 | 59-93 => 48.1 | 0.81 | 0.71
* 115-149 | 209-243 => 48.0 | 0.82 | 0.79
